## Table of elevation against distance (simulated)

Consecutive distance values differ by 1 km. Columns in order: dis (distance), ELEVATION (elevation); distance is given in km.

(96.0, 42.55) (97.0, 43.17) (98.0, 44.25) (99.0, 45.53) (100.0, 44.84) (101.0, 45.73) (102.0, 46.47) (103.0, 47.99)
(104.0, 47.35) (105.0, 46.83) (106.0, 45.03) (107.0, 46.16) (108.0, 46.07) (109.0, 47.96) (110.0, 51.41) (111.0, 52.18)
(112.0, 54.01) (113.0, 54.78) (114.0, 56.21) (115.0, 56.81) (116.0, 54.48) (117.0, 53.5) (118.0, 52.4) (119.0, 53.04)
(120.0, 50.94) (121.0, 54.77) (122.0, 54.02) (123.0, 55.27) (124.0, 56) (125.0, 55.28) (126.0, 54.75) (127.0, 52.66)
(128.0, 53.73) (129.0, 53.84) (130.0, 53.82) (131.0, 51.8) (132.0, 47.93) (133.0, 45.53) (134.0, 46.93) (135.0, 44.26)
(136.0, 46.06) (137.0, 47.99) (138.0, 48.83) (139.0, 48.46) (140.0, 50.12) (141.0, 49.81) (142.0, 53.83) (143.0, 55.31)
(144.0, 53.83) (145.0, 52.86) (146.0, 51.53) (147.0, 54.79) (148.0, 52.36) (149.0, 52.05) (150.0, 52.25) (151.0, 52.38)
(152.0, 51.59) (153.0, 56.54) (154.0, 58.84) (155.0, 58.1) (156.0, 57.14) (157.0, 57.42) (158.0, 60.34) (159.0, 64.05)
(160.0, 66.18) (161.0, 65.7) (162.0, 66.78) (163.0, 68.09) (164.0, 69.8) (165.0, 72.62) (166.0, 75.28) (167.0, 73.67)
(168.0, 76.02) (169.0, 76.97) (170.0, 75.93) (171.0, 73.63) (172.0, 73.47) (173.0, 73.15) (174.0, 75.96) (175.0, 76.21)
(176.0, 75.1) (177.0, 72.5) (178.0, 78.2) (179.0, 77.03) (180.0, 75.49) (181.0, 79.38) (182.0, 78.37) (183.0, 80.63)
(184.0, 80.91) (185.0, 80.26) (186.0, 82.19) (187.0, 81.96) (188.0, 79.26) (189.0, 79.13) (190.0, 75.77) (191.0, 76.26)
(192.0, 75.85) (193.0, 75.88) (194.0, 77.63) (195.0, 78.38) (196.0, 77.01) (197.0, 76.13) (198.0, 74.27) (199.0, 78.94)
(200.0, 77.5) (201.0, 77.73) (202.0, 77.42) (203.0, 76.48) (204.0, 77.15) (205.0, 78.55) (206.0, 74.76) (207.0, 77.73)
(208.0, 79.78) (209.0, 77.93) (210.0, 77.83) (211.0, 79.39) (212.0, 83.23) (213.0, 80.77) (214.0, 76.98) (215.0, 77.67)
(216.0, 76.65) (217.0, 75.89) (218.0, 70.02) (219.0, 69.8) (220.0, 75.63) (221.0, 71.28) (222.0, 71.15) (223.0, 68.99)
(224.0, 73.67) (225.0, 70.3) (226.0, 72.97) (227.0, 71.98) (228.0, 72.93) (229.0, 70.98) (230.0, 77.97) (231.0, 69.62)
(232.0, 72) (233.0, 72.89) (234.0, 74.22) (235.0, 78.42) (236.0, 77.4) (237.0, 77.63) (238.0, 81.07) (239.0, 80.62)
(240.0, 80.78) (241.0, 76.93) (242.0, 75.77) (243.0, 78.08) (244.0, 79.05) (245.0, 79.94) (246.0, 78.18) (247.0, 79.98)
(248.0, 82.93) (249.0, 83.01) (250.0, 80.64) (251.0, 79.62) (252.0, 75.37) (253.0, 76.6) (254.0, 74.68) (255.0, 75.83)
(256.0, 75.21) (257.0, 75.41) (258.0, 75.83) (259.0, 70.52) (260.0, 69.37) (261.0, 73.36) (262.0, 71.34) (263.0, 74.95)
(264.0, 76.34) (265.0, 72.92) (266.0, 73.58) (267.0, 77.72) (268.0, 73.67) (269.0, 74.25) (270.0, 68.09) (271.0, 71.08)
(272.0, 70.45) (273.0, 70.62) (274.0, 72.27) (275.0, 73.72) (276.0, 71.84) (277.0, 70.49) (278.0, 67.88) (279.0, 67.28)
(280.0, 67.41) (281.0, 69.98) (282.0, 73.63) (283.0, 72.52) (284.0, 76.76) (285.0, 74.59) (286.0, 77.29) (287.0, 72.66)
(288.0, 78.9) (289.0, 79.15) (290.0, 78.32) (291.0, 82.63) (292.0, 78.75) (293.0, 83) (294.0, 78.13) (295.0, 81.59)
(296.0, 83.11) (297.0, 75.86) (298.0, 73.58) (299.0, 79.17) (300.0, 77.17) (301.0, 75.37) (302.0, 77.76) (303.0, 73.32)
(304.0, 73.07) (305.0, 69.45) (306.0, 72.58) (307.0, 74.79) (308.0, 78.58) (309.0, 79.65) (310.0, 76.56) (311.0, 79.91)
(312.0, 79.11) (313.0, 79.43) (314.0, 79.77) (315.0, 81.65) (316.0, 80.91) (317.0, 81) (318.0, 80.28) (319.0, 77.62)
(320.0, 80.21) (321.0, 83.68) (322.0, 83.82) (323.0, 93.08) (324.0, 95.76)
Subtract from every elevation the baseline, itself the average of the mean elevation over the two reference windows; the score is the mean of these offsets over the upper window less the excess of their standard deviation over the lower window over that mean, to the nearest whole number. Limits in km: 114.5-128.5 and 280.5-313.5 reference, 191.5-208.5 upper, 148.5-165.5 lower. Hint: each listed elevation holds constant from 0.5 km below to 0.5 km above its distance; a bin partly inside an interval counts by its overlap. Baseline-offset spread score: 17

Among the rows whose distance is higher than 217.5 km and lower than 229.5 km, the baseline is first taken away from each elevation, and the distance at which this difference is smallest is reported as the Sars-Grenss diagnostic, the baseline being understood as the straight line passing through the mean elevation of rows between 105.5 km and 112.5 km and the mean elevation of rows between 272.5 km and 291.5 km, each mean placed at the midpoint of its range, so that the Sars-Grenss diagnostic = 223.0 km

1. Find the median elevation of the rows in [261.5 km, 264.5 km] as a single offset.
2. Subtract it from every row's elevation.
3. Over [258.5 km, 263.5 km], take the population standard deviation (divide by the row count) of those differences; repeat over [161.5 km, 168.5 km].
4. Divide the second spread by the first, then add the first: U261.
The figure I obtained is 3.7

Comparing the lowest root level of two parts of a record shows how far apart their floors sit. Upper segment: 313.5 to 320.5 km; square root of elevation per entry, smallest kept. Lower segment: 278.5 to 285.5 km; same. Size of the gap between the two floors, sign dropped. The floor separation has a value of 0.61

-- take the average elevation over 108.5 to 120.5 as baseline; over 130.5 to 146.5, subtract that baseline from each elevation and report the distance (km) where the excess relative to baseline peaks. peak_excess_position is 143.0 km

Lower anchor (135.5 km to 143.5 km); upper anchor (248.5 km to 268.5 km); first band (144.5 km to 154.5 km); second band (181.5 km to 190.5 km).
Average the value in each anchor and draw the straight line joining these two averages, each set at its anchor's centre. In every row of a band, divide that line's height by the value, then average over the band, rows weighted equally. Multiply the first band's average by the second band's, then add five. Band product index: 5.73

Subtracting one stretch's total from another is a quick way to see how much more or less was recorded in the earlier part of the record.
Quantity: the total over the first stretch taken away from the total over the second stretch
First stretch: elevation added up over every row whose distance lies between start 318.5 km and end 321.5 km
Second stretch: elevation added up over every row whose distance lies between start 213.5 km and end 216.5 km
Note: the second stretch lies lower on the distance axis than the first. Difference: -10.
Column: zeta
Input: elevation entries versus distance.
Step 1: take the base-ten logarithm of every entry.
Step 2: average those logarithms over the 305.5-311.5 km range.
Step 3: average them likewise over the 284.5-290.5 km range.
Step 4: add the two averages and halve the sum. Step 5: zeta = 1.89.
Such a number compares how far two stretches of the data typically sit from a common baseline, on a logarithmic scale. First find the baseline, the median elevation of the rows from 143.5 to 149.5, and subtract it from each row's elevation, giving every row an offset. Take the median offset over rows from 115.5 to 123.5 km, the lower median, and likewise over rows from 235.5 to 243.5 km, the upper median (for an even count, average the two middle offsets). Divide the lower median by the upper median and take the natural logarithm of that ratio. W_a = -3.1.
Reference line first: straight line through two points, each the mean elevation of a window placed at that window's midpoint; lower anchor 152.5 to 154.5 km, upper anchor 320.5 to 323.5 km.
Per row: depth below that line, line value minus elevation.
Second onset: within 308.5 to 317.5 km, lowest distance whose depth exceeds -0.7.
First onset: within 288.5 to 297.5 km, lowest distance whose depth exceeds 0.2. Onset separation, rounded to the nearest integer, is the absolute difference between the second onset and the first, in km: 20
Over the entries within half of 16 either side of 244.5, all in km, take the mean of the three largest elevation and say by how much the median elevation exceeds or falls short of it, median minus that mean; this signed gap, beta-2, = -2.6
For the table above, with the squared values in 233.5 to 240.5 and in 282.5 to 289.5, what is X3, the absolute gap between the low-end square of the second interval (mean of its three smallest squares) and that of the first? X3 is 474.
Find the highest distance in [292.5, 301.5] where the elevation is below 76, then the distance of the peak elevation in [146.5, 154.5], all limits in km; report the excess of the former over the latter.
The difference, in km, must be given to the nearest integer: 147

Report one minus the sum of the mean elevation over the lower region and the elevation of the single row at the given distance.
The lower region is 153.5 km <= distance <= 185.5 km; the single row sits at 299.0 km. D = -150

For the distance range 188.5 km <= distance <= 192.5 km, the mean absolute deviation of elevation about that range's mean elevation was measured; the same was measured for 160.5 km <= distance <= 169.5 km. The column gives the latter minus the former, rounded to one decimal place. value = 2.4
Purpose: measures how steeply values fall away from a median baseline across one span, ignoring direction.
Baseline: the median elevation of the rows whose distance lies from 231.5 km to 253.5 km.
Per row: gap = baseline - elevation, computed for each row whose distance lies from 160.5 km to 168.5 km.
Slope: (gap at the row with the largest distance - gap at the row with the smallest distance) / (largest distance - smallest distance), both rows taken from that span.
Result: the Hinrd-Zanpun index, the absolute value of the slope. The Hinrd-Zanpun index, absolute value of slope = 1.5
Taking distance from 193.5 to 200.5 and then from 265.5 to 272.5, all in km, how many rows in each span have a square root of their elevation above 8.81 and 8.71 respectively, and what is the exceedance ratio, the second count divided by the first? 0.3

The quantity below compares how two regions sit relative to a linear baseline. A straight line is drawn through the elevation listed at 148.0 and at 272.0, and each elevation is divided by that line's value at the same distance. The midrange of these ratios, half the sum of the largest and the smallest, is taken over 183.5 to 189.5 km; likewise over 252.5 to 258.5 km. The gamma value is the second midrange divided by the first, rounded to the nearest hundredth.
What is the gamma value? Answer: 0.80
